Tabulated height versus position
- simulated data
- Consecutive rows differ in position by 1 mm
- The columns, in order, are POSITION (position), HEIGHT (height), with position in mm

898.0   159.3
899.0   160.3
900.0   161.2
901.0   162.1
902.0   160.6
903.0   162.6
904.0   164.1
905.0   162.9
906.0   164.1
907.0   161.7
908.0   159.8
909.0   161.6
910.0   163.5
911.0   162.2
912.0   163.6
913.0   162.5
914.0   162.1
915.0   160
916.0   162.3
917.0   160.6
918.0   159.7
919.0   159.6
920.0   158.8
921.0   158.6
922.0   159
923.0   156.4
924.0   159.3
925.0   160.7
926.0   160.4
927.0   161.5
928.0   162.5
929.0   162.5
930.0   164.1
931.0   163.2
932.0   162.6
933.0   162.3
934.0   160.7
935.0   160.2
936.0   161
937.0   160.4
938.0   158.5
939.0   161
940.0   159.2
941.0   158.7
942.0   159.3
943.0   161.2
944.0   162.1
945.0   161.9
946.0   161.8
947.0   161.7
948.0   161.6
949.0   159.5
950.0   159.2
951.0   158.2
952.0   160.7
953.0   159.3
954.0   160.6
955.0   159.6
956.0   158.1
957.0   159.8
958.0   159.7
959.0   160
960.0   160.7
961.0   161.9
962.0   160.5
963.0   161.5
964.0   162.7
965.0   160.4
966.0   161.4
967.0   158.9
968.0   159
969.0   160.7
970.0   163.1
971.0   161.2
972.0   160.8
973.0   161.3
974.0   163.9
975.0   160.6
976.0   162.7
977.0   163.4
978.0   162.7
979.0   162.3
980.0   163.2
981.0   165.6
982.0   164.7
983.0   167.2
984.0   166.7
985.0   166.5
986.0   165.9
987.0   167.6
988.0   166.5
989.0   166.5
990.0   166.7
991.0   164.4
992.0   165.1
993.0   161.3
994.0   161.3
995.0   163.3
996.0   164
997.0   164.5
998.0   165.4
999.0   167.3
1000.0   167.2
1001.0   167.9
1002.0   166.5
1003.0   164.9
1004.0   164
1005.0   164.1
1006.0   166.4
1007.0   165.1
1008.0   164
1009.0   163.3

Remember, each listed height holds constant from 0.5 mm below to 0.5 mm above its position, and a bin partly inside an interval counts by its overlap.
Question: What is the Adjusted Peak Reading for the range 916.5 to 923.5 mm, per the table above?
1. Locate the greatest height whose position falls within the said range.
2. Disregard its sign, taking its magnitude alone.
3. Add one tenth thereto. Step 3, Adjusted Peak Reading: 161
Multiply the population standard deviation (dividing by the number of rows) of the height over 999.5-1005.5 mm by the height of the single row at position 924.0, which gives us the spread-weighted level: 242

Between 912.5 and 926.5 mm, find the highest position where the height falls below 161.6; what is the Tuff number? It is 926.0 mm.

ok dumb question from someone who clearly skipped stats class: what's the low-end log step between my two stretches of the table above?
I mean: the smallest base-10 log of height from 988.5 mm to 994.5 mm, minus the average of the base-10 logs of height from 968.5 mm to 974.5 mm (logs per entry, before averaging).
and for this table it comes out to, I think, -0.0014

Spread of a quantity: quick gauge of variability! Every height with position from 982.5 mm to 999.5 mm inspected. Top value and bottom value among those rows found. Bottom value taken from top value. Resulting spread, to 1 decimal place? 6.3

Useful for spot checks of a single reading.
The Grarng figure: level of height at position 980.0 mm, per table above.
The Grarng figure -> 163.2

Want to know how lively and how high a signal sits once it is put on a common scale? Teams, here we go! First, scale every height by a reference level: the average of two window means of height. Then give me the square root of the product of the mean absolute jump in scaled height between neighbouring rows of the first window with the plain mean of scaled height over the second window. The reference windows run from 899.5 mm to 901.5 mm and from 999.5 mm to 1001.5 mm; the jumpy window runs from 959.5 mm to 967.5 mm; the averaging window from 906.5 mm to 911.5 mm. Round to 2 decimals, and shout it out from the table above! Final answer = 0.10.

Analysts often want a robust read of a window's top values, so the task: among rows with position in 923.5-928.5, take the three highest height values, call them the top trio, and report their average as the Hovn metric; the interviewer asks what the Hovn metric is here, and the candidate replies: 162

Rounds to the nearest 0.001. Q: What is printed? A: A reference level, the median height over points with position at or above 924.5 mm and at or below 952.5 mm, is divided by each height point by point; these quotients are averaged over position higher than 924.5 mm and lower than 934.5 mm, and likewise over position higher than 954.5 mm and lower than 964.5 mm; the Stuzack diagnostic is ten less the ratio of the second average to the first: 8.990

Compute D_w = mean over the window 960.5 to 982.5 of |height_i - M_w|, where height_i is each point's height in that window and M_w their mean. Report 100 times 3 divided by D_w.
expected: 220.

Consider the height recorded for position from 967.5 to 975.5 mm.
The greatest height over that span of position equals 163.9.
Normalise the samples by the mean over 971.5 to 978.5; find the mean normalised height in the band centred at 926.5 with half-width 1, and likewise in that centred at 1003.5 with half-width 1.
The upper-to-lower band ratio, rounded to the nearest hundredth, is 1.02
